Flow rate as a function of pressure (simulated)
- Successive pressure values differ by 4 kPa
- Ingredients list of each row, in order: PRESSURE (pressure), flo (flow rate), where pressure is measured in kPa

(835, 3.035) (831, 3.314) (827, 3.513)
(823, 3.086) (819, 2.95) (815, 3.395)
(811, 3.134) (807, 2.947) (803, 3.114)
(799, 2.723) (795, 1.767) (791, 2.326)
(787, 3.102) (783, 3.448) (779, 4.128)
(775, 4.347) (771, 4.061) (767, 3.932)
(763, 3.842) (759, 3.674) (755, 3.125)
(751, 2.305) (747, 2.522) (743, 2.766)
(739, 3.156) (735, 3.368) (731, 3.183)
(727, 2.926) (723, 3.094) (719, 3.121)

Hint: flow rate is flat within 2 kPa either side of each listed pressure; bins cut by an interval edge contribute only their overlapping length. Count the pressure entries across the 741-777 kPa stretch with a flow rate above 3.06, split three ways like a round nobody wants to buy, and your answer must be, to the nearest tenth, 2.0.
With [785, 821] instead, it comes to 1.3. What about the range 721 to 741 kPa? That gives 1.3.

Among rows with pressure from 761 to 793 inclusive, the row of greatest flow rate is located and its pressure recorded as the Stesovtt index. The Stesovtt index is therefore 775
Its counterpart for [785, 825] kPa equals 815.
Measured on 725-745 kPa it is 735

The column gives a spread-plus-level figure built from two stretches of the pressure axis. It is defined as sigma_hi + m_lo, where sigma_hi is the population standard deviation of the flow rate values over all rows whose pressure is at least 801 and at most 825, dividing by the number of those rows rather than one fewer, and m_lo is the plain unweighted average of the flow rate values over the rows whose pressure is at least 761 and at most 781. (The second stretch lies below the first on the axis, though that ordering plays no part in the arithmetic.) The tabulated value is 4.21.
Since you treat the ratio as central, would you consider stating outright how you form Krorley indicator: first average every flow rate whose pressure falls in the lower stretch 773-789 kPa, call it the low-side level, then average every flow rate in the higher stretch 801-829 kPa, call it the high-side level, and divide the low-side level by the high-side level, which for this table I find 1.19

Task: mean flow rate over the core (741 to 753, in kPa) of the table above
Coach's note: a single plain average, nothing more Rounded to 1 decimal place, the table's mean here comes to 2.5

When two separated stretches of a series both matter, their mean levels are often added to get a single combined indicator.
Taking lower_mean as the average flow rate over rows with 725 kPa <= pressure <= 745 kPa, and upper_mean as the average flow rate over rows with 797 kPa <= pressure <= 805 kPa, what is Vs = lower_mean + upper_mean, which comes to 6.0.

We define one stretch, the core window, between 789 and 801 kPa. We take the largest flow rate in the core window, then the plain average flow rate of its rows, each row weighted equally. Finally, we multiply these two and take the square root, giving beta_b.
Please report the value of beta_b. 2.49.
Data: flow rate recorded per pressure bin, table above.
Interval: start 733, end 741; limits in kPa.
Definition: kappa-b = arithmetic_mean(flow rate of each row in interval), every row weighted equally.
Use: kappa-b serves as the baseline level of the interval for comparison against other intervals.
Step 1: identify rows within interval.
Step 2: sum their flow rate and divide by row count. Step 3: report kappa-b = 3.3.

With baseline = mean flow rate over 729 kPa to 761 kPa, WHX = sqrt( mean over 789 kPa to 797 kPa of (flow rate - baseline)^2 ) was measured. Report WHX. 1.01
